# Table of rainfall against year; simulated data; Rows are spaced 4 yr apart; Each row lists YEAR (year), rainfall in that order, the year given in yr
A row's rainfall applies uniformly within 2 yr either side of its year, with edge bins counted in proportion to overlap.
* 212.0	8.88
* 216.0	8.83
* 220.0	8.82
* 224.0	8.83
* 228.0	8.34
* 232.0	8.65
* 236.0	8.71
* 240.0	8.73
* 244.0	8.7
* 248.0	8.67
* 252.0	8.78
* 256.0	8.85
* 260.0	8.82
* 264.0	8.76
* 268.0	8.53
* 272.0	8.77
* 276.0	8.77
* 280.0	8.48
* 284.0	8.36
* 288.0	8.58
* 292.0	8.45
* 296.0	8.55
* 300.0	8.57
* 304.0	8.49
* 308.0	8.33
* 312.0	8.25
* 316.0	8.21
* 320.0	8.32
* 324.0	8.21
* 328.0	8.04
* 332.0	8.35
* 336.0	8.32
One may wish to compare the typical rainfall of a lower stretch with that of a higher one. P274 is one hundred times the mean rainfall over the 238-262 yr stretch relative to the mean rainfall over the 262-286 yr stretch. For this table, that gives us 102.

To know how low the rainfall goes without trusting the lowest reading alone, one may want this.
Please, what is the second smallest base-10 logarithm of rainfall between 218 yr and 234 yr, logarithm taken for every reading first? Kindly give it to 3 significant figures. 0.937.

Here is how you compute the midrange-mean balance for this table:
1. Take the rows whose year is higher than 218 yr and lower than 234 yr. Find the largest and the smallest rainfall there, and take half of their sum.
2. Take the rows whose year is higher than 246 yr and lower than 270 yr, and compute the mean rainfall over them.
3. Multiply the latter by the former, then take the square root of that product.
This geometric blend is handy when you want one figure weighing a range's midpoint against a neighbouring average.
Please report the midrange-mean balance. 8.66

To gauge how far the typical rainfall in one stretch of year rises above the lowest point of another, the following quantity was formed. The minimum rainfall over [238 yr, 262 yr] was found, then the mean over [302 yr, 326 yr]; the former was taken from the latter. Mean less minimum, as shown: -0.37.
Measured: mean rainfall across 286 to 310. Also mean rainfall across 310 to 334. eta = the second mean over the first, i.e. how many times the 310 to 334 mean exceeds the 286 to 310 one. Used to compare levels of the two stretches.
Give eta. 0.969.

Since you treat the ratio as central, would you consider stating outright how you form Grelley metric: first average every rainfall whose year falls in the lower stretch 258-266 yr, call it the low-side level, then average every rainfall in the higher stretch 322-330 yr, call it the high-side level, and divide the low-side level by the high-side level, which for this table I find 1.08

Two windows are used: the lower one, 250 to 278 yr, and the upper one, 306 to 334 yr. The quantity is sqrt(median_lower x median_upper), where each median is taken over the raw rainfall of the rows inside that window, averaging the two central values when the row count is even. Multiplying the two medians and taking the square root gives 8.51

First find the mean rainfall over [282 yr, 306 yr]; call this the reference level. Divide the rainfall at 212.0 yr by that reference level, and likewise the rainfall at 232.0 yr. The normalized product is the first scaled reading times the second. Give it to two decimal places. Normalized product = 1.06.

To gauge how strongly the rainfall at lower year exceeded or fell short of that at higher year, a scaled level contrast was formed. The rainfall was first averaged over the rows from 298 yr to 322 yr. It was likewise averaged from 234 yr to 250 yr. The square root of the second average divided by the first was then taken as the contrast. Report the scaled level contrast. 1.02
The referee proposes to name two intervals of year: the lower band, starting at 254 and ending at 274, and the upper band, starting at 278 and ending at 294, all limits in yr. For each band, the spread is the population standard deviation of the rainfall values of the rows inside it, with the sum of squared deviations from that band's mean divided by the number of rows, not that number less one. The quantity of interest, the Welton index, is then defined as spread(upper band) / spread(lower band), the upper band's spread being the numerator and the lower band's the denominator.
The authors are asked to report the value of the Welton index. 0.70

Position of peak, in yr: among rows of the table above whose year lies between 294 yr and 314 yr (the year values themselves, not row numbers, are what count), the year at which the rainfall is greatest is 300.0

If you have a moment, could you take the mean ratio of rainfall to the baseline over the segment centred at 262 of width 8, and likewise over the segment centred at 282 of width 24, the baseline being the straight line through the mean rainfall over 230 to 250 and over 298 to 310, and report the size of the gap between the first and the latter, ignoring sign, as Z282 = 0.017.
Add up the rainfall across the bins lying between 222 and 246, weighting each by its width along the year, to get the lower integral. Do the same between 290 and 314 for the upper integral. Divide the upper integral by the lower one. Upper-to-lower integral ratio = 0.975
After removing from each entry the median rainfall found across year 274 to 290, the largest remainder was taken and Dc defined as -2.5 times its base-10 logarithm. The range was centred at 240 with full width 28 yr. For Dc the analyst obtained 1.51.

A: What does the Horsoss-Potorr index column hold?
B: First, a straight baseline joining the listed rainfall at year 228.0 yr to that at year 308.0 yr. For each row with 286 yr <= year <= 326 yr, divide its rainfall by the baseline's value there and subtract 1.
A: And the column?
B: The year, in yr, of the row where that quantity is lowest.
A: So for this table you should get 316.0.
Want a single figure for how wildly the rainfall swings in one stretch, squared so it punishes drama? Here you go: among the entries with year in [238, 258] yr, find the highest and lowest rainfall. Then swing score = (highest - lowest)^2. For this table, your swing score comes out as 0.03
